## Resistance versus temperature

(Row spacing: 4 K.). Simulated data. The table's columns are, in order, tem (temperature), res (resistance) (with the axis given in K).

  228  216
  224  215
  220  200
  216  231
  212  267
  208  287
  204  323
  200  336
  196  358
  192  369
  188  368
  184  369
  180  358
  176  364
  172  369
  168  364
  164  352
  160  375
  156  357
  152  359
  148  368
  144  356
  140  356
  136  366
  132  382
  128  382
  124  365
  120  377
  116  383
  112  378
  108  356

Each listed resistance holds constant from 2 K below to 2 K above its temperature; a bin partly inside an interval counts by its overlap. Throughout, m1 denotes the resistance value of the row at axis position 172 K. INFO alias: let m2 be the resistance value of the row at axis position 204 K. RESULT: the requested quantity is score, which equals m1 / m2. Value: 1.14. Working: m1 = 369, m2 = 323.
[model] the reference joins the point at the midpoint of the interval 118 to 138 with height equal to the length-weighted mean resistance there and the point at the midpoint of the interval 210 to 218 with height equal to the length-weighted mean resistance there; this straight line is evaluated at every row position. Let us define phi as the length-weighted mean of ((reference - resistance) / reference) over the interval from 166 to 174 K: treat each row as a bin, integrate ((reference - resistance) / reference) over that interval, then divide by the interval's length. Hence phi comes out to -0.17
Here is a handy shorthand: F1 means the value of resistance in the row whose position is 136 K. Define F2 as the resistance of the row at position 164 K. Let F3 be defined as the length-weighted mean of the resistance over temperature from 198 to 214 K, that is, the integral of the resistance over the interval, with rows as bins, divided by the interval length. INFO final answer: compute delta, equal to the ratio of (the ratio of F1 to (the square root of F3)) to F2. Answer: 0.060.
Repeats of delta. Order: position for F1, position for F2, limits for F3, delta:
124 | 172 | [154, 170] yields 0.052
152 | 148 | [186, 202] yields 0.052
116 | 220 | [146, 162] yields 0.100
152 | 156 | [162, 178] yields 0.053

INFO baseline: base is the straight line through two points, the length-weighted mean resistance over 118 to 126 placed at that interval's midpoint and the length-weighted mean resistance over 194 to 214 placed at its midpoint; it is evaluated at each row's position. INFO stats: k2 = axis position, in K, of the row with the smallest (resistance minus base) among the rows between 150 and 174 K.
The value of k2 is 152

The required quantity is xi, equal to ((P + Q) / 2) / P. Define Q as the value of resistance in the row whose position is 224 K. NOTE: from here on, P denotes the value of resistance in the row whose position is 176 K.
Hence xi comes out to 0.80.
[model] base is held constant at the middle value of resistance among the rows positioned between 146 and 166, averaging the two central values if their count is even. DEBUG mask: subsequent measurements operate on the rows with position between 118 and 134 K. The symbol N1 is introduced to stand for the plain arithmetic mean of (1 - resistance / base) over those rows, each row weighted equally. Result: -0.049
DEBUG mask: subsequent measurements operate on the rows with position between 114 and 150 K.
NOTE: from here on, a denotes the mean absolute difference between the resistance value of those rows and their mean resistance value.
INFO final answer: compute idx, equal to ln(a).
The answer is 2.23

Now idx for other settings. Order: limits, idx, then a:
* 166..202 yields 1.99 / 7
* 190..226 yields 3.96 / 53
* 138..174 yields 1.86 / 6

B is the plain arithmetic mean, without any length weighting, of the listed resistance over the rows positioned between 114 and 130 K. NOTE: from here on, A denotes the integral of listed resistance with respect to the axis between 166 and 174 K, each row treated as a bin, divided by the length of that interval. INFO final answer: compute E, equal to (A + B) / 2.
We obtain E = 372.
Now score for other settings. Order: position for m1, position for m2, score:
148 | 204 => 1.14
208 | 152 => 0.80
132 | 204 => 1.18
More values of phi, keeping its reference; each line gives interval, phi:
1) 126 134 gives -0.03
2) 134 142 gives 0.00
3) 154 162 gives -0.11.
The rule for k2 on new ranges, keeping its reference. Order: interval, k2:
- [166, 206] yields 204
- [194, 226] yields 220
